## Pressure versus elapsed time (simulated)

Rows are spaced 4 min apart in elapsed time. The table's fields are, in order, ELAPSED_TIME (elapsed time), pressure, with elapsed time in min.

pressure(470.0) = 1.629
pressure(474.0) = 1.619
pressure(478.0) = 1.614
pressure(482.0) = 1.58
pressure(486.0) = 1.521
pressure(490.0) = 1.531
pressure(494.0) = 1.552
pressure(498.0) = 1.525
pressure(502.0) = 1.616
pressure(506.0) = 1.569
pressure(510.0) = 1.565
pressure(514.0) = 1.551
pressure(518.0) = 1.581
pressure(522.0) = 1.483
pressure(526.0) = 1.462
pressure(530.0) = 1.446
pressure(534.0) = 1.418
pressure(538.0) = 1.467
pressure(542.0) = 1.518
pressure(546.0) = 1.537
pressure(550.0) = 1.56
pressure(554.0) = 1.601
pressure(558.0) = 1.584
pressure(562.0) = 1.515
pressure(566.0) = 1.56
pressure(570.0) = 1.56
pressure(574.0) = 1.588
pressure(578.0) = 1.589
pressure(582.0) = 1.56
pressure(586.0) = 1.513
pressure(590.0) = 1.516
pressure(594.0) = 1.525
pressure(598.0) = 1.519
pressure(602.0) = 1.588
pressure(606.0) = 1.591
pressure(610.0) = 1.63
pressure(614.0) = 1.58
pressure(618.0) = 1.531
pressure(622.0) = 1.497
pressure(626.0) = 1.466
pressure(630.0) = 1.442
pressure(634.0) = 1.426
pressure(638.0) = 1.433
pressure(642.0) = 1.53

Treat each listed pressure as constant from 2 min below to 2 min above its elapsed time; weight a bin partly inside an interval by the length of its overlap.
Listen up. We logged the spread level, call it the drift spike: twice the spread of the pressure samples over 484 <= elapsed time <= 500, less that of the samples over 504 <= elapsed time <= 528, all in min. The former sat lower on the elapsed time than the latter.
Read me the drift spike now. -0.022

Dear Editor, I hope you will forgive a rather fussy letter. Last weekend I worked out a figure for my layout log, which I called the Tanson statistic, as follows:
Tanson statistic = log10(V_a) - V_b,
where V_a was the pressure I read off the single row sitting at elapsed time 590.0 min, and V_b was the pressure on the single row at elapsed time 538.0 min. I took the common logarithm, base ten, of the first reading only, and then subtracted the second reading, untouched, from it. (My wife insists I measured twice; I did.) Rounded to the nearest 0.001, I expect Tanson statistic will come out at -1.286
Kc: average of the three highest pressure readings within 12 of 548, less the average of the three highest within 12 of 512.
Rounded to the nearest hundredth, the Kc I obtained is -0.01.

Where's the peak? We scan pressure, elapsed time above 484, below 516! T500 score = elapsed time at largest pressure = 502.0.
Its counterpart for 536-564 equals 554.0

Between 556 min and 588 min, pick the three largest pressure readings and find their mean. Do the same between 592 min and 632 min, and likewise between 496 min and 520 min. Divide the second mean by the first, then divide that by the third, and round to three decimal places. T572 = 0.636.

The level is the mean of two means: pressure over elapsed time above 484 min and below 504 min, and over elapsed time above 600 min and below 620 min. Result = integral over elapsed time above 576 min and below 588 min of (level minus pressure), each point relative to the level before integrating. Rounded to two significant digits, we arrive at 0.15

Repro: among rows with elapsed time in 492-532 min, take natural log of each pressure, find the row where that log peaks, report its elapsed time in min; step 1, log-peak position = 502.0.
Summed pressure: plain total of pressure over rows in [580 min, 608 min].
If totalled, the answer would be 10.8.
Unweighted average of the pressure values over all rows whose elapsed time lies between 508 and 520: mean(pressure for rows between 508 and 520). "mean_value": 1.57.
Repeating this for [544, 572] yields 1.56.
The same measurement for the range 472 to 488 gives 1.58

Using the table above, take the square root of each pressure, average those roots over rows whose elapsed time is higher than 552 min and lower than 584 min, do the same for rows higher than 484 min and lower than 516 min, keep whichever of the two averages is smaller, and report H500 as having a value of 1.25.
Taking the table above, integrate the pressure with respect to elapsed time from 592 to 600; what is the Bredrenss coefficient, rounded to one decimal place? 12.2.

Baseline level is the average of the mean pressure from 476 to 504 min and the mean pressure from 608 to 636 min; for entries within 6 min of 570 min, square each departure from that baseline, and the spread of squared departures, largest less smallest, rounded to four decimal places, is 0.0021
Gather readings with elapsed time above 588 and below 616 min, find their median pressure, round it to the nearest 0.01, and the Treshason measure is 1.58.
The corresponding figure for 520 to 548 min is 1.47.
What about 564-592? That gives 1.56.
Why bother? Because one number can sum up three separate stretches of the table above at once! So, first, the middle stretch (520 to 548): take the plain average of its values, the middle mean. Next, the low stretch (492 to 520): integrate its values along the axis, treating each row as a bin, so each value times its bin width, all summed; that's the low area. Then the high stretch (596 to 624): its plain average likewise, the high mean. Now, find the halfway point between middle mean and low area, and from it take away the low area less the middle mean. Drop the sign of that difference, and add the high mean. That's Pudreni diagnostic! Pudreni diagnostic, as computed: 21.3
